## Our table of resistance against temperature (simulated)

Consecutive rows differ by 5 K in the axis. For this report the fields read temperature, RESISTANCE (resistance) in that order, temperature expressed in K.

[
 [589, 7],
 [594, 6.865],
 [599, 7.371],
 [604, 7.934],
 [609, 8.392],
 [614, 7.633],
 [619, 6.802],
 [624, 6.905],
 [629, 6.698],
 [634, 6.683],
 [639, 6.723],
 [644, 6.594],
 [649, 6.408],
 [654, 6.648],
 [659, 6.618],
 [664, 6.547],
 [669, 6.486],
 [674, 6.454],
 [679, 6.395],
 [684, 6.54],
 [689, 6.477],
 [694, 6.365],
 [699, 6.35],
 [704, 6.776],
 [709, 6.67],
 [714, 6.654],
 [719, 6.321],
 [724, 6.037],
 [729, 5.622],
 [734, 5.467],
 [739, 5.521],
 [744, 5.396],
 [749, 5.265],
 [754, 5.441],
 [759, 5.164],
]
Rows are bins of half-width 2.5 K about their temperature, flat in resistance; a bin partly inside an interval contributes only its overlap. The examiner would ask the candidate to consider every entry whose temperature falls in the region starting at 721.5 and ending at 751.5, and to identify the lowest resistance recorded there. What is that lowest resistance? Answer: 5.265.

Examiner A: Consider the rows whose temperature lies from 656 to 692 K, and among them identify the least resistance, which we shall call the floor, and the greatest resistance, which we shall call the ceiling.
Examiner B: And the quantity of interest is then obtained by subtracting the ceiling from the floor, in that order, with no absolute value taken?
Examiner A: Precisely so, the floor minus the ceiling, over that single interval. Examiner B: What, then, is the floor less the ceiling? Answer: -0.22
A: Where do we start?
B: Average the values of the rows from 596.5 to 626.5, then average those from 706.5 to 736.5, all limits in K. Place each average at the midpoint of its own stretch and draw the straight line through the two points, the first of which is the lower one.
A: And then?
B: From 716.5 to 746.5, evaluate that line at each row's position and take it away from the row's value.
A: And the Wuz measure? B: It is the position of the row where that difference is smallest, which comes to 734 K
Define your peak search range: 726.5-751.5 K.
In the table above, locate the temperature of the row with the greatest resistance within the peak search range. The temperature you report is 729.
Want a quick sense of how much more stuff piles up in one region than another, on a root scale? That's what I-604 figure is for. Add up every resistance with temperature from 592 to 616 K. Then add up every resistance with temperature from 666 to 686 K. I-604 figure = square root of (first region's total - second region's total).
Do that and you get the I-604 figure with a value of 3.51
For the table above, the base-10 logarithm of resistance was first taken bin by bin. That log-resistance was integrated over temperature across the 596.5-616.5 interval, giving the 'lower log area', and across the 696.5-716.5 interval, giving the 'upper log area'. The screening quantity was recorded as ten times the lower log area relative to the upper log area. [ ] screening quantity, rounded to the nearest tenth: 10.9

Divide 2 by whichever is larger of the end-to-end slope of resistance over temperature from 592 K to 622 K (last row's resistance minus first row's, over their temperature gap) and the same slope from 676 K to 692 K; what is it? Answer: 244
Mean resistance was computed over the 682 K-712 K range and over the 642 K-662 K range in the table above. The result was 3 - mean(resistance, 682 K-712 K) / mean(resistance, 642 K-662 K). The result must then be 2.01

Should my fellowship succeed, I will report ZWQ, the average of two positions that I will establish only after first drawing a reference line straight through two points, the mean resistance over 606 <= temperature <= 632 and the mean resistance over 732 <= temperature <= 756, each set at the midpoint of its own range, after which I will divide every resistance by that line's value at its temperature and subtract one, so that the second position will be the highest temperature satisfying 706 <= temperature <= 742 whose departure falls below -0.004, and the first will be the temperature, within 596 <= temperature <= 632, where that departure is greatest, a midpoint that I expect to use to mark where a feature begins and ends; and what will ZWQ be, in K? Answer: 671.5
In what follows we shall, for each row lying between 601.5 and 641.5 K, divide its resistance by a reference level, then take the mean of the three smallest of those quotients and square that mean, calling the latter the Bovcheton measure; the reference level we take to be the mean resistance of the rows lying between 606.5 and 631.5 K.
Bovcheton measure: 0.85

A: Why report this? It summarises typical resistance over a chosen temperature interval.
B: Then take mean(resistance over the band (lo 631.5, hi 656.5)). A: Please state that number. 6.6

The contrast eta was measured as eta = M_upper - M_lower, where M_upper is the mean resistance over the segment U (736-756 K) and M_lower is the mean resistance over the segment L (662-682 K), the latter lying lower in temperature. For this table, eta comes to -1.1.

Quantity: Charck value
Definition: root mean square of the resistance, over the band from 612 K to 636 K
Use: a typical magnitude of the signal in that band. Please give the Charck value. 6.95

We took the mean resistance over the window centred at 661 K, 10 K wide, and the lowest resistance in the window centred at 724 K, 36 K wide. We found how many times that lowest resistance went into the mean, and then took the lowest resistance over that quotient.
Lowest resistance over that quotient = 4.5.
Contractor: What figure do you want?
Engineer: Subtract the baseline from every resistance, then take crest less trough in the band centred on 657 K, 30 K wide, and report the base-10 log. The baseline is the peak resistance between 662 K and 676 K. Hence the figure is -0.62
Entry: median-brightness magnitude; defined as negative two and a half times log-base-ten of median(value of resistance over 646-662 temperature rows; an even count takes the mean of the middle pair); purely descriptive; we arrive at -2.05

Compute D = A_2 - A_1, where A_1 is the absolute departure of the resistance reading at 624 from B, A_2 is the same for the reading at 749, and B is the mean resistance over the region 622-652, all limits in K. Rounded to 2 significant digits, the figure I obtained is 1.2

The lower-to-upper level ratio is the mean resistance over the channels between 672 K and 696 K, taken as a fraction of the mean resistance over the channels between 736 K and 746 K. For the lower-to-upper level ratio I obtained 1.18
